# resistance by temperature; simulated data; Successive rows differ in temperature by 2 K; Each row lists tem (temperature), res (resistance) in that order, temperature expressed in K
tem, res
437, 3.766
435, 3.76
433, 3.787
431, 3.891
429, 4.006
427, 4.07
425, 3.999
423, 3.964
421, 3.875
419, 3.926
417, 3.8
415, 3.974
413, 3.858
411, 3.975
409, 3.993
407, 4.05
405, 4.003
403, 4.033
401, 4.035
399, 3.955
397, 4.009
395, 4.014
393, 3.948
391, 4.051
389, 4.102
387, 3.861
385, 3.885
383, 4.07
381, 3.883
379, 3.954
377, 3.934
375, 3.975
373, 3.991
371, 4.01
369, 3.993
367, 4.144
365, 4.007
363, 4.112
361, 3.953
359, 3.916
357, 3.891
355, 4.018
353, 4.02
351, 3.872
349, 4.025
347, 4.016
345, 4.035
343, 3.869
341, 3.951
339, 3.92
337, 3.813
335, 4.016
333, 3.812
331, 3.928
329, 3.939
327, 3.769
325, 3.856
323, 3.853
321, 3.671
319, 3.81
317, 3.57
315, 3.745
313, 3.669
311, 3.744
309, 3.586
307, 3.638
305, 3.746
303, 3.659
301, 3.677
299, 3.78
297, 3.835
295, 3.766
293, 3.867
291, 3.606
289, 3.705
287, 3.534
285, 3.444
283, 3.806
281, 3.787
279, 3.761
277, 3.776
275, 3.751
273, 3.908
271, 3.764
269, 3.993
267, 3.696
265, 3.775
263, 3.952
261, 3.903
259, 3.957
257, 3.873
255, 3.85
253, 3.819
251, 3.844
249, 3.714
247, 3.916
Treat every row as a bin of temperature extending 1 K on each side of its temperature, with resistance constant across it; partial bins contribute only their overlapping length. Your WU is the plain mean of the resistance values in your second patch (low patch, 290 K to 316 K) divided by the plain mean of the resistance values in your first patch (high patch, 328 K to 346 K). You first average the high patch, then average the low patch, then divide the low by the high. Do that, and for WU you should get 0.948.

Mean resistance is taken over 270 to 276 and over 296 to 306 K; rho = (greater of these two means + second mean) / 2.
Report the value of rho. 3.77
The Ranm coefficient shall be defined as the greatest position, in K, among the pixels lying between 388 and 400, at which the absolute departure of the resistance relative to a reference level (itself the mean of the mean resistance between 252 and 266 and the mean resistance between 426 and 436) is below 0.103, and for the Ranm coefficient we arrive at 399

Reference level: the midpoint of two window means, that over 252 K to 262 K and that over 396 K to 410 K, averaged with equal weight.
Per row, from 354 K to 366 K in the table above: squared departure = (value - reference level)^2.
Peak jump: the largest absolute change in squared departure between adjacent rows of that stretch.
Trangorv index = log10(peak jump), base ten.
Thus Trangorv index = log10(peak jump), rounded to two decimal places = -1.56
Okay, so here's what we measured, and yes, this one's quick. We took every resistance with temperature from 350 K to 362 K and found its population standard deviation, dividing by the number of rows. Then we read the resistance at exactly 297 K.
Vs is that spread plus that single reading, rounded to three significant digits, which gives 3.89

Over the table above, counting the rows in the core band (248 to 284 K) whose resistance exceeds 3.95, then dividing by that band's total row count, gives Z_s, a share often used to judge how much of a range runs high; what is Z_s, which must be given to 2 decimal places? 0.17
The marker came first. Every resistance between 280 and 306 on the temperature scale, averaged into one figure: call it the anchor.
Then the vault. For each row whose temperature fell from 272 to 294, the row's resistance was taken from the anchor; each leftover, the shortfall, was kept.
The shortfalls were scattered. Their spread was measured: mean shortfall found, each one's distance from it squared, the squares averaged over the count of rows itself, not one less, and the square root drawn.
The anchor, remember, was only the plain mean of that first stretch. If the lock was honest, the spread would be 0.134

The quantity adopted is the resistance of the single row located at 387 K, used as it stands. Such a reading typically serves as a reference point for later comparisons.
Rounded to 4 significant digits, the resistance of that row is 3.861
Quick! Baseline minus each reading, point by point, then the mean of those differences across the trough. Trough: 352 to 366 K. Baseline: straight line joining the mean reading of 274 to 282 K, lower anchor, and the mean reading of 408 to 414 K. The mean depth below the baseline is -0.11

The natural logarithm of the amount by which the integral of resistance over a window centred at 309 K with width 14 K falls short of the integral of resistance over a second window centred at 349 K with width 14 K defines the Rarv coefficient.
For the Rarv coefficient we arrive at 1.4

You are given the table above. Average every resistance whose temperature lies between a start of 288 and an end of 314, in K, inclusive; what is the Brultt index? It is 3.71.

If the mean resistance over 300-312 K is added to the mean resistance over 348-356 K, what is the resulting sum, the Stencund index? 7.66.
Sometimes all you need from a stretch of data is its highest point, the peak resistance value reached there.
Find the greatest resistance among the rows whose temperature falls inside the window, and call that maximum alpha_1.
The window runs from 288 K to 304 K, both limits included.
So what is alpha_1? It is 3.867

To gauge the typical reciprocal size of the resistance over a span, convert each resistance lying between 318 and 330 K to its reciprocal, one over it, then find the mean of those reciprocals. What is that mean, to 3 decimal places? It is 0.262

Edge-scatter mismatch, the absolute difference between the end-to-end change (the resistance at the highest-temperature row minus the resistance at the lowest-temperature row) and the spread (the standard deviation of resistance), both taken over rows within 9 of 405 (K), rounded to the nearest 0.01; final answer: 0.21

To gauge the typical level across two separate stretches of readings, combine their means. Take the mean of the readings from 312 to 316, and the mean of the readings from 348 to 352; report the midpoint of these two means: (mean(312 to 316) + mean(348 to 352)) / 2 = 3.83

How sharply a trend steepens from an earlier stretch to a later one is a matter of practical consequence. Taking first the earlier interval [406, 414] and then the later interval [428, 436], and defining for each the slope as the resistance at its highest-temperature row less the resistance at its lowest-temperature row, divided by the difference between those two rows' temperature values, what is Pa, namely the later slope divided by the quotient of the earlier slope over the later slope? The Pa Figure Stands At -0.053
